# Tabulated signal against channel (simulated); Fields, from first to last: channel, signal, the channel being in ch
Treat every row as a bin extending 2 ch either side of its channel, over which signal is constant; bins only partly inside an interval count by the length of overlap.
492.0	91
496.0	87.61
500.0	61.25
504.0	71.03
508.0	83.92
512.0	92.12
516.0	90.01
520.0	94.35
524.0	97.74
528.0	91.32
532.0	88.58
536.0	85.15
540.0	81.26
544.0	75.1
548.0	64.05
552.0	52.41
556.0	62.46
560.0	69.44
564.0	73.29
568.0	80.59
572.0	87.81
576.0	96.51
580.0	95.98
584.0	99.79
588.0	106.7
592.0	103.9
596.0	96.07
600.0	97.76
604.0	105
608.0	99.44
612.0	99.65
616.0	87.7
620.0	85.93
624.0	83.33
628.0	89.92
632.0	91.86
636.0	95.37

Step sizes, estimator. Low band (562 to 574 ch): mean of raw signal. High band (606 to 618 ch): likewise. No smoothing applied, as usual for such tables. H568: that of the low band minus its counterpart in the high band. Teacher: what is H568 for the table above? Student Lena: -15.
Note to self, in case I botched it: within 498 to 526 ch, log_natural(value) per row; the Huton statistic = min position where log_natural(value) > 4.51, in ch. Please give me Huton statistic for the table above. 512.0 ch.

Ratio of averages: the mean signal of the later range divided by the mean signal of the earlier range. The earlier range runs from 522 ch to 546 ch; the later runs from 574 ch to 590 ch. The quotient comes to 1.15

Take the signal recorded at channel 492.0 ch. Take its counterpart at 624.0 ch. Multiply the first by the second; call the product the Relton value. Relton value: 7583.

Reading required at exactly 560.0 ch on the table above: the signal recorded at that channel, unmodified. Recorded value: 69.44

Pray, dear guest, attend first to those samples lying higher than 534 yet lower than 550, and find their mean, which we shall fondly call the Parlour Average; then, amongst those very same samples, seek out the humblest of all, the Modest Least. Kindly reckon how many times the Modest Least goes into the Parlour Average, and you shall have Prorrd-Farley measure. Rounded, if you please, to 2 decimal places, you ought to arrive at 1.19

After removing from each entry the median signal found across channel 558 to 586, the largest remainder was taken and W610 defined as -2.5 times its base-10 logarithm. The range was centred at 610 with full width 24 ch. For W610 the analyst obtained -3.1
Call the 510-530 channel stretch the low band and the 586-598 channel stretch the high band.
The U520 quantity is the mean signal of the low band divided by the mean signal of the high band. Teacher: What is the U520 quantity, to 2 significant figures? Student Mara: 0.91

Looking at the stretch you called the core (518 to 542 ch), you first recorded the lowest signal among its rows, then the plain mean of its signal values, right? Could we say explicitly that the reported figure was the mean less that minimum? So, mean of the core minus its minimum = 8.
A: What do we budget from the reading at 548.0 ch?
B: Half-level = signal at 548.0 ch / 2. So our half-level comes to 32.0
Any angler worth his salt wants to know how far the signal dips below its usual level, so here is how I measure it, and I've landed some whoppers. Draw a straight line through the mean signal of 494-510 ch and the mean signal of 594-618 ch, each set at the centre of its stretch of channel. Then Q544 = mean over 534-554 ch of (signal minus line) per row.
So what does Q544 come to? -13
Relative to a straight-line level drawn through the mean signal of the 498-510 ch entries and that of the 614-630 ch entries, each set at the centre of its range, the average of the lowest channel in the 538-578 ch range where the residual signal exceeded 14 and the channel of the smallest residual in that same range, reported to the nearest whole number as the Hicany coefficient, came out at 564 ch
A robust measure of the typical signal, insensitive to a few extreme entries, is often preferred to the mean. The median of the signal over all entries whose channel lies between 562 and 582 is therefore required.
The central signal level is 88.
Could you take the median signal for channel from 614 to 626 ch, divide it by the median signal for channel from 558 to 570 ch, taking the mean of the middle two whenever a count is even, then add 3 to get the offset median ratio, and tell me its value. 4.2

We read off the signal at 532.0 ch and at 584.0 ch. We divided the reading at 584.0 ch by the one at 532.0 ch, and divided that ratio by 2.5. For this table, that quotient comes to 0.45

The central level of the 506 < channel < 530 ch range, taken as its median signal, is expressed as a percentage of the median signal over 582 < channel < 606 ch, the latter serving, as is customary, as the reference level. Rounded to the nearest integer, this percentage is 90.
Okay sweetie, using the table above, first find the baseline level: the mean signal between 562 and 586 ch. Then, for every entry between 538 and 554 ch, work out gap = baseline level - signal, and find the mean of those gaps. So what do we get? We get 21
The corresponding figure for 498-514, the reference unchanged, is 12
